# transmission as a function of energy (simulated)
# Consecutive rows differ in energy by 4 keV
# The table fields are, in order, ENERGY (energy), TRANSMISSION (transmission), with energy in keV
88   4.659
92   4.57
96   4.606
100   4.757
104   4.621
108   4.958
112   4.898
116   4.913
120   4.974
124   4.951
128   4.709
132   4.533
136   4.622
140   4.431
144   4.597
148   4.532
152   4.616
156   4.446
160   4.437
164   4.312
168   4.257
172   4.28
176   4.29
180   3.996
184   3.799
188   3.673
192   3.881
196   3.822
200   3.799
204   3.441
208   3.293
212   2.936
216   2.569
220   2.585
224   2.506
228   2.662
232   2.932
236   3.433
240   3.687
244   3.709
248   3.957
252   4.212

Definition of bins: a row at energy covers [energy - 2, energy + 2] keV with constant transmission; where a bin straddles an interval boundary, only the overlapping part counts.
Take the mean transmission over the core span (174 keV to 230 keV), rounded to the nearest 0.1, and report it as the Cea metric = 3.4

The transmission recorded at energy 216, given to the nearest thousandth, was 2.569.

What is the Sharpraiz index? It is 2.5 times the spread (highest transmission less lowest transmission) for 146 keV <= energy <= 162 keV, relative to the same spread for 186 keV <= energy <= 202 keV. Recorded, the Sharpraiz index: 2.2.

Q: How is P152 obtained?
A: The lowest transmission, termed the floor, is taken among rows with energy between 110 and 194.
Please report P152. 3.673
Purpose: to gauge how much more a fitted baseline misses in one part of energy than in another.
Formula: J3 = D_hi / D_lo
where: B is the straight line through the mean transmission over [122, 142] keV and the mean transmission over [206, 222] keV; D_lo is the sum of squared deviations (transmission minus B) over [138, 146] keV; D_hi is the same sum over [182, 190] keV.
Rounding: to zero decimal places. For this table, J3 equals 3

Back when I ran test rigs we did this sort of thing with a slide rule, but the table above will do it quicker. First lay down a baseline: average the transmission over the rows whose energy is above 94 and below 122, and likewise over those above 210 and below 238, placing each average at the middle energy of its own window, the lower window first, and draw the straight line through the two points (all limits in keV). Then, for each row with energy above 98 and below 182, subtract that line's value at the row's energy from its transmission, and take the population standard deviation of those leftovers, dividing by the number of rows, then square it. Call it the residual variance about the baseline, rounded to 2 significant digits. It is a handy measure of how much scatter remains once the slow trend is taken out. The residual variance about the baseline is 0.054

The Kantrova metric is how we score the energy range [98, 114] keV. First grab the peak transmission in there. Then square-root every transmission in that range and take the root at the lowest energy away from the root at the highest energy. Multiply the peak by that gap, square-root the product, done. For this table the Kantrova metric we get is 0.40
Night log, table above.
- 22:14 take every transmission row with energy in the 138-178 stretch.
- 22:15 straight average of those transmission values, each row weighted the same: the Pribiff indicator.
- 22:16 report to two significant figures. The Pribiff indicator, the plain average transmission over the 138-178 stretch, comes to 4.4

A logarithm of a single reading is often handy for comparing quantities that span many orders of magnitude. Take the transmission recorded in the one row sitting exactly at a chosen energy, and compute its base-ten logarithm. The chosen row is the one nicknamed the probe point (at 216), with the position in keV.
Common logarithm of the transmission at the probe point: 0.41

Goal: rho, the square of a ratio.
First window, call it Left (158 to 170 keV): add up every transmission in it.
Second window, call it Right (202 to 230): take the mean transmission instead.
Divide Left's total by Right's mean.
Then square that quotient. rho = 21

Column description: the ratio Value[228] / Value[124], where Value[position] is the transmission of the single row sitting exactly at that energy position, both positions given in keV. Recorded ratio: 0.54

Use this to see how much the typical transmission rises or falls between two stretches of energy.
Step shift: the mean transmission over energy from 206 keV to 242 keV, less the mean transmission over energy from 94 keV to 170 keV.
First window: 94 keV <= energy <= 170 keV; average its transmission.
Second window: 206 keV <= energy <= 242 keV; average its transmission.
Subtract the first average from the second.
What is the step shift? -1.68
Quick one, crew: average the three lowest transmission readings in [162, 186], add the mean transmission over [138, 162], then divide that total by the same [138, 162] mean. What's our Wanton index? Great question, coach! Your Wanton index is 1.89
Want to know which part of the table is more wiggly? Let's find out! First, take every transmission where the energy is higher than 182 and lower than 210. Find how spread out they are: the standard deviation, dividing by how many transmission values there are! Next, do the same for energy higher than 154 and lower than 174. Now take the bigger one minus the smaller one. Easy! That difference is 0.13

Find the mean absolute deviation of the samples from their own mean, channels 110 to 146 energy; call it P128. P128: 0.18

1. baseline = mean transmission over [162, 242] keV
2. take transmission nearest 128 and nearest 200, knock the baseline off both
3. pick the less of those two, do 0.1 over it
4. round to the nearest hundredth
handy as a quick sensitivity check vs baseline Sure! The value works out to 0.34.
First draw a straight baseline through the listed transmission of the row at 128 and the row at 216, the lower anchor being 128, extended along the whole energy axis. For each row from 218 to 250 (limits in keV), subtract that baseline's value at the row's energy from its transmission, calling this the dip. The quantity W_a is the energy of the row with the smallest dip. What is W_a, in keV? 220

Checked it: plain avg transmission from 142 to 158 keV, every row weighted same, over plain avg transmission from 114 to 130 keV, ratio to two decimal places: 0.93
